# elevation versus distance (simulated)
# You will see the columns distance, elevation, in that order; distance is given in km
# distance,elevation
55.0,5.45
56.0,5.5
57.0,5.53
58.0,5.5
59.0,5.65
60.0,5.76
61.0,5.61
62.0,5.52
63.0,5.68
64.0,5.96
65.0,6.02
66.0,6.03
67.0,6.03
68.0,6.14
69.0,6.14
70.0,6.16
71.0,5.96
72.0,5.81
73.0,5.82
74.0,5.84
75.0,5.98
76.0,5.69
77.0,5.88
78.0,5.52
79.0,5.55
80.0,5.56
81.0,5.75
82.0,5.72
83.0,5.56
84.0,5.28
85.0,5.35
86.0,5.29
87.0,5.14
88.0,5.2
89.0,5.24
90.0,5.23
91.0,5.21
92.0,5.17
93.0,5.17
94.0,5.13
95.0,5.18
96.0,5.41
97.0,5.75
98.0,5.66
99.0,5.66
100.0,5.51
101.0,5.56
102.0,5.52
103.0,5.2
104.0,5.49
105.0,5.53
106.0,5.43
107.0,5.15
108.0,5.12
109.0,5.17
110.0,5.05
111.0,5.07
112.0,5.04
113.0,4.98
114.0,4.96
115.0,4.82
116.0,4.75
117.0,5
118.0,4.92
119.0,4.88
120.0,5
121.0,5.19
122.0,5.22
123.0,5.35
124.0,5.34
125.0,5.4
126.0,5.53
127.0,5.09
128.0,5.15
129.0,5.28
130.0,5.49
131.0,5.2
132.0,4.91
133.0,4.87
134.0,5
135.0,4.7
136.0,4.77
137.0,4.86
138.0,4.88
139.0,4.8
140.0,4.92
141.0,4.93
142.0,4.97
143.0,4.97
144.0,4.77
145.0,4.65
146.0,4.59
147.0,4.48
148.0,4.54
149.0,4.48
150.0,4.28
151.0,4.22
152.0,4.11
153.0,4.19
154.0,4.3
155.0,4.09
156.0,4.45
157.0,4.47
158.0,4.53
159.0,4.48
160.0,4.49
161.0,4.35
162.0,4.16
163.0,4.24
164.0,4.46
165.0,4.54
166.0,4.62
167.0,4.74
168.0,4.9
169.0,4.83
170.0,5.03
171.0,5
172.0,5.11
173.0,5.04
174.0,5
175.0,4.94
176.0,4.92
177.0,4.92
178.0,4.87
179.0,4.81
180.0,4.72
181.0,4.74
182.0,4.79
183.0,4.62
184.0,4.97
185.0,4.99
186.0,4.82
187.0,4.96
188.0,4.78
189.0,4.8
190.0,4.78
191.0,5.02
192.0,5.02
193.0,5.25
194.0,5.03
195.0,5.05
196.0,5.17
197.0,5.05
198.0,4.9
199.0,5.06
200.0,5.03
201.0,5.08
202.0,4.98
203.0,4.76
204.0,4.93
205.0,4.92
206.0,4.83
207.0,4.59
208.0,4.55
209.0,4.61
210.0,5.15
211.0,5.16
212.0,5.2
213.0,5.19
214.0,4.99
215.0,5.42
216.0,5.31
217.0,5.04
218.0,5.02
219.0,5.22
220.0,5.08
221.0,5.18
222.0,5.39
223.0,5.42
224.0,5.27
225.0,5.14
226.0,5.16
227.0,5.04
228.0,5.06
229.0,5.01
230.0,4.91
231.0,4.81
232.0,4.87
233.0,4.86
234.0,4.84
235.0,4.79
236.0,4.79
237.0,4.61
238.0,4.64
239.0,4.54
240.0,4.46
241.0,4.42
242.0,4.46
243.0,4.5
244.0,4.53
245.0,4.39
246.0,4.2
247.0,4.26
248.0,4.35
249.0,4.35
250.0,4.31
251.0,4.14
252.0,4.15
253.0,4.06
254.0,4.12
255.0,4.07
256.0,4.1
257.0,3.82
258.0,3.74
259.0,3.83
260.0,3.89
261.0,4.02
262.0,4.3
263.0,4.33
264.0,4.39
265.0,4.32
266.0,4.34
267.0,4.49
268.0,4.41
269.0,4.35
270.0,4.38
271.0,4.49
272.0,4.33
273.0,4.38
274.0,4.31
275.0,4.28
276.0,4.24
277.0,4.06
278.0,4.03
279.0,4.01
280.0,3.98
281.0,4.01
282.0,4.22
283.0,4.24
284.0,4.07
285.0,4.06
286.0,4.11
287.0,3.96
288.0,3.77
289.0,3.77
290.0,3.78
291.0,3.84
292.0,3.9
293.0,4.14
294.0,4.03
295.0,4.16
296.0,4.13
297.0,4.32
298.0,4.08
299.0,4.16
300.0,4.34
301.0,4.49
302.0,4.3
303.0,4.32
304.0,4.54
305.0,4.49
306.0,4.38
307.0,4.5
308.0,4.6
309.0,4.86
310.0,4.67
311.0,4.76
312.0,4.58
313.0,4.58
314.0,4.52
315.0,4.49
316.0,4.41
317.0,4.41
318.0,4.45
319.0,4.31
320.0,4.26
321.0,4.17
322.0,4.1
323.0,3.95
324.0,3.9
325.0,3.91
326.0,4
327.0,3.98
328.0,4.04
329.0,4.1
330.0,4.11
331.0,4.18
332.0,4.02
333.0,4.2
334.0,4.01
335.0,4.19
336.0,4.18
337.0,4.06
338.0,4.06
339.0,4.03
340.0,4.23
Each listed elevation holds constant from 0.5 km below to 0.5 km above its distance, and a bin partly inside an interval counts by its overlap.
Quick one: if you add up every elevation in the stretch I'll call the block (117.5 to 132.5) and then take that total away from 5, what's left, -73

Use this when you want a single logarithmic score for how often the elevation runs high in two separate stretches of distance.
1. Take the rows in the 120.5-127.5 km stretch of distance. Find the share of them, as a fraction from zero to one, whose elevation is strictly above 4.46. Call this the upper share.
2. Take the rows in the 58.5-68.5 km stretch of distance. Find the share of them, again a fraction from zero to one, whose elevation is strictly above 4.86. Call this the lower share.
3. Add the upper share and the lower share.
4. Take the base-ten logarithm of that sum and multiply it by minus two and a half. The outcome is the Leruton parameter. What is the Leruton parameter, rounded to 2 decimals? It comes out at -0.75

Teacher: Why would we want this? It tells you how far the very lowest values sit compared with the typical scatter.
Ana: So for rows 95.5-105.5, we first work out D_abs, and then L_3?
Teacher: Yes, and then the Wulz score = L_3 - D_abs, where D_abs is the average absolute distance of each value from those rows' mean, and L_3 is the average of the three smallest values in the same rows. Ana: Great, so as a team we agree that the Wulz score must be 5.3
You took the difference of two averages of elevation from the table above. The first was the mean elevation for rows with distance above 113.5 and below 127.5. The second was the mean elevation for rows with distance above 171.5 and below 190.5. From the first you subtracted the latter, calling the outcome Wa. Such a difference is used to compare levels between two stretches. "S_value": 0.23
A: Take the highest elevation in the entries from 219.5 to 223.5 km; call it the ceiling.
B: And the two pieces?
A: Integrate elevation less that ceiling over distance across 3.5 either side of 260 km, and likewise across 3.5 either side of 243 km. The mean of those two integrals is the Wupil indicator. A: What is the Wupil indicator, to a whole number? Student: -8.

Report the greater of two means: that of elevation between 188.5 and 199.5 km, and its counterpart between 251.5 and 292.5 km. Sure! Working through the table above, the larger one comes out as 5.0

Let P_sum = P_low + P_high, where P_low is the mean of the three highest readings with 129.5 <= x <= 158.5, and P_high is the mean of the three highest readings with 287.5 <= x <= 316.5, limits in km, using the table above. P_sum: 10.0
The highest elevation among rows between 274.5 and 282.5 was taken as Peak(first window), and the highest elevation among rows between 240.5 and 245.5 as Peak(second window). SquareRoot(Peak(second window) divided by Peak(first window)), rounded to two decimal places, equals 1.03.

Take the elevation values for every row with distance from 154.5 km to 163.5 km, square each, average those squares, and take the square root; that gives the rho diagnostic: 4.4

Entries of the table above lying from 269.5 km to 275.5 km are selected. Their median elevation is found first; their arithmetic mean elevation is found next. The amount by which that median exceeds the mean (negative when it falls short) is -0.007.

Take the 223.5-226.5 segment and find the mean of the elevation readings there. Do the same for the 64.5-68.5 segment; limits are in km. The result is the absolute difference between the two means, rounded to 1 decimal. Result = 0.9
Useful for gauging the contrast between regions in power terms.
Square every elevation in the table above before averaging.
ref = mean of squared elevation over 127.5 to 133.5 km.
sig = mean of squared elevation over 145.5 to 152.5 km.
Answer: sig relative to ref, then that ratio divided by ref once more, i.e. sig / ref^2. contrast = 0.027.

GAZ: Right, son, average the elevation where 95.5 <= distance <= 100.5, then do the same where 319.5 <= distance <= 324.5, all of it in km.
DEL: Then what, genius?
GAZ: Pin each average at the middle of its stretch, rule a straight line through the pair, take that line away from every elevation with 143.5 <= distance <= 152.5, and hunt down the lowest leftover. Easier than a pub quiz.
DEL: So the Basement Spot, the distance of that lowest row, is 152.0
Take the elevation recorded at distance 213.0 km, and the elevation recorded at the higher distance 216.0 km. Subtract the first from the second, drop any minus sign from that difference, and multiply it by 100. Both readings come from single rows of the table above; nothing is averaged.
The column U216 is 12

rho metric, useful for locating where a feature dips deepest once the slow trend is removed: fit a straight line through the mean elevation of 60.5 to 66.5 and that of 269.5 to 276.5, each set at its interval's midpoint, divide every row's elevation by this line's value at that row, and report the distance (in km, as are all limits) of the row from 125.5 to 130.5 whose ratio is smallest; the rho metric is 127.0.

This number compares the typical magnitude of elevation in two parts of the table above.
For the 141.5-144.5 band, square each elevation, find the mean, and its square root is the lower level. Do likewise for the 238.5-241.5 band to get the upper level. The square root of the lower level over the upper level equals 1.05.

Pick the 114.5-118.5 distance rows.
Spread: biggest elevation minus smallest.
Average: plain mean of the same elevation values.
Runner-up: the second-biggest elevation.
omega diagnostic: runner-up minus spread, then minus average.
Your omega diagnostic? -0.20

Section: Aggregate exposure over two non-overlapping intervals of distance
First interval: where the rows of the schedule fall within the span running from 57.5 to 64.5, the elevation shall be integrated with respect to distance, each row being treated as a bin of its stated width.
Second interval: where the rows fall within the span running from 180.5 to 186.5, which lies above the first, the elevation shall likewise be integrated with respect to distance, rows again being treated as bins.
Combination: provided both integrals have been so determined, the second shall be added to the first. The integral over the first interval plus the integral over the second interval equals 69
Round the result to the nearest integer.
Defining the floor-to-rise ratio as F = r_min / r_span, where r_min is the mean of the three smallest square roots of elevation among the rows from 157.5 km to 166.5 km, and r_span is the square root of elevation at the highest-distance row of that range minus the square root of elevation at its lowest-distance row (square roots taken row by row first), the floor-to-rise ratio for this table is 98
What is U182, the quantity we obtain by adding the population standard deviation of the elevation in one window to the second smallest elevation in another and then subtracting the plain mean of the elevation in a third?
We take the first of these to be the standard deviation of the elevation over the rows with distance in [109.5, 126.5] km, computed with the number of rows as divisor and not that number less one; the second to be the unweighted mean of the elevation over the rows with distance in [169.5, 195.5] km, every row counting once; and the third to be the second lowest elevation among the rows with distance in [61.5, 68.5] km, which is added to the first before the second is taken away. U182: 0.97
